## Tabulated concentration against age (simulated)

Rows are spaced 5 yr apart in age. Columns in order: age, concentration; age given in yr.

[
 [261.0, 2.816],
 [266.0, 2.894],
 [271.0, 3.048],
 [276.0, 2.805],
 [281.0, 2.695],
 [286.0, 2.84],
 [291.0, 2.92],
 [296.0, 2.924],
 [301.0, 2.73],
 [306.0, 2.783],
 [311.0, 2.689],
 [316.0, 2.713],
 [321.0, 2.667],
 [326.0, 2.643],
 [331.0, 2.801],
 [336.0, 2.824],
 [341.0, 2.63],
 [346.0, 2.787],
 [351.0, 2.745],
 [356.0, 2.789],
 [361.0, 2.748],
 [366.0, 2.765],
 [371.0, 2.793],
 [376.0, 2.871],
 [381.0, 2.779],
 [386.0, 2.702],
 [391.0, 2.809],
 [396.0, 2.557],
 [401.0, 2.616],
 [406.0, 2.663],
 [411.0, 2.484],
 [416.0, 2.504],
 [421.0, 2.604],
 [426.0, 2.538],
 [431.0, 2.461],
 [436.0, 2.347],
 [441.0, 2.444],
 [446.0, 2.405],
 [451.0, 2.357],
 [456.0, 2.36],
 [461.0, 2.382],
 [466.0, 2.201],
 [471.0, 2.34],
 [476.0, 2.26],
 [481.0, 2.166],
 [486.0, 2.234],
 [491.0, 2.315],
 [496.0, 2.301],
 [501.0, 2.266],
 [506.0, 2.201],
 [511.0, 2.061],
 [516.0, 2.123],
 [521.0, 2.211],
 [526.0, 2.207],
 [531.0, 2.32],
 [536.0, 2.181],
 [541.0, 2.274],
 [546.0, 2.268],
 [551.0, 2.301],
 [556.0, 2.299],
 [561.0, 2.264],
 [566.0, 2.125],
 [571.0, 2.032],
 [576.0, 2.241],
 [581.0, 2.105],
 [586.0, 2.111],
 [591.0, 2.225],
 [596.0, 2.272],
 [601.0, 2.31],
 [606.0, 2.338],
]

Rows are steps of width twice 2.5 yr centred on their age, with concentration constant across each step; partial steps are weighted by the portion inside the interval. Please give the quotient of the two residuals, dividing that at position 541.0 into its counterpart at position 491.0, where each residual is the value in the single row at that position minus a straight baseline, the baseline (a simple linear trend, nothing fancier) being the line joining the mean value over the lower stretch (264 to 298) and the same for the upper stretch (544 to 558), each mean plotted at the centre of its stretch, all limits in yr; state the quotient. 2.8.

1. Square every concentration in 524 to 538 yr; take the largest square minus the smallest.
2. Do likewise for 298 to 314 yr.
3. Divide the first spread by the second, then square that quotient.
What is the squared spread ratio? 1.5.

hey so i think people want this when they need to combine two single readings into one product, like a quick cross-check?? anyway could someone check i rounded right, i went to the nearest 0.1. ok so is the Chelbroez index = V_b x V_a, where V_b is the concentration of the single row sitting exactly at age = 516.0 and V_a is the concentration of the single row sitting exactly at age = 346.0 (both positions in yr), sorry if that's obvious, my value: 5.9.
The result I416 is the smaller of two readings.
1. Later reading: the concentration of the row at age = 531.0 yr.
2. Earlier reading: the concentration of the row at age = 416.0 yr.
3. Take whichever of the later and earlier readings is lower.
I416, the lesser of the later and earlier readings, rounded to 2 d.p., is 2.32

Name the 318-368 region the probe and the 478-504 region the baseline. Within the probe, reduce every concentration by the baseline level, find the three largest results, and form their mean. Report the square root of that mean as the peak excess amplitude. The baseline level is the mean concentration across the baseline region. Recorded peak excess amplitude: 0.74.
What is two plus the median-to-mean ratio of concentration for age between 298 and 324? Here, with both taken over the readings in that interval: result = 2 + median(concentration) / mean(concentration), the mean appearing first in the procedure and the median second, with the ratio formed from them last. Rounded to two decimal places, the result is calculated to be 3.00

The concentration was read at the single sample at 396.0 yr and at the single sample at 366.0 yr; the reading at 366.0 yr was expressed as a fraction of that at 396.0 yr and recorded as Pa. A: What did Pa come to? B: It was 1.08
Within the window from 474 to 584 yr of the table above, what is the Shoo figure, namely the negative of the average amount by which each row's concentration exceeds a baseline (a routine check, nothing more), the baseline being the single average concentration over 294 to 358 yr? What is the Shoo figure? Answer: 0.53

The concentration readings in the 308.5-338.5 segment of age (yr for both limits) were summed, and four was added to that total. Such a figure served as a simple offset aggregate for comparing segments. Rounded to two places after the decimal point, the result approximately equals 20.34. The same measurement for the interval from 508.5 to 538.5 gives 17.10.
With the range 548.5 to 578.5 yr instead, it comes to 17.26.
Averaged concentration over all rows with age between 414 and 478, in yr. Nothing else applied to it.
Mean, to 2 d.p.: 2.40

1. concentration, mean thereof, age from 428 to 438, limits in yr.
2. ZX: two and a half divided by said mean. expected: 1.04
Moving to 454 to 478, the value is 1.08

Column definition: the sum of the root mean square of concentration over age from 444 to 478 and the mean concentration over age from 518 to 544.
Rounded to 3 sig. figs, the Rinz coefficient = 4.57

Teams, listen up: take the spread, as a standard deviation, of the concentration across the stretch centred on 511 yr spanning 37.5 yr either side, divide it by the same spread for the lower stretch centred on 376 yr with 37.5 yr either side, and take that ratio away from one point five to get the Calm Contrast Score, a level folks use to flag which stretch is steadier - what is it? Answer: 0.81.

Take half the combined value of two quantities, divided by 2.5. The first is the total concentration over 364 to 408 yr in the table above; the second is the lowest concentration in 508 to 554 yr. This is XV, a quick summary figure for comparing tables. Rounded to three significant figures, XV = 5.32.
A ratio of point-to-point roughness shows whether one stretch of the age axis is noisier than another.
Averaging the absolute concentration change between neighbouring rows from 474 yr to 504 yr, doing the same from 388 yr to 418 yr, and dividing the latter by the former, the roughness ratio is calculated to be 1.91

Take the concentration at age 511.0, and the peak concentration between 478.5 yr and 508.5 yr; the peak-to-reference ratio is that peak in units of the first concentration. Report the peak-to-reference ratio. 1.12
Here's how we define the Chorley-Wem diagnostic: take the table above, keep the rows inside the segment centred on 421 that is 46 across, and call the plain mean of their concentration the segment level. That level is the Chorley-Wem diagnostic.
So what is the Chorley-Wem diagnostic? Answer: 2.5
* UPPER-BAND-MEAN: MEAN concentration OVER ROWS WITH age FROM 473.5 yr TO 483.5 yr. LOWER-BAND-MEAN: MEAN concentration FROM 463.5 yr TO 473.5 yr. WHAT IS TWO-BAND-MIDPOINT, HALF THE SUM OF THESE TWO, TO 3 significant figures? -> 2.24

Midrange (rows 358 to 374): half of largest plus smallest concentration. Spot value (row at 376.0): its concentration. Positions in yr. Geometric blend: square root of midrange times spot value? 2.82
